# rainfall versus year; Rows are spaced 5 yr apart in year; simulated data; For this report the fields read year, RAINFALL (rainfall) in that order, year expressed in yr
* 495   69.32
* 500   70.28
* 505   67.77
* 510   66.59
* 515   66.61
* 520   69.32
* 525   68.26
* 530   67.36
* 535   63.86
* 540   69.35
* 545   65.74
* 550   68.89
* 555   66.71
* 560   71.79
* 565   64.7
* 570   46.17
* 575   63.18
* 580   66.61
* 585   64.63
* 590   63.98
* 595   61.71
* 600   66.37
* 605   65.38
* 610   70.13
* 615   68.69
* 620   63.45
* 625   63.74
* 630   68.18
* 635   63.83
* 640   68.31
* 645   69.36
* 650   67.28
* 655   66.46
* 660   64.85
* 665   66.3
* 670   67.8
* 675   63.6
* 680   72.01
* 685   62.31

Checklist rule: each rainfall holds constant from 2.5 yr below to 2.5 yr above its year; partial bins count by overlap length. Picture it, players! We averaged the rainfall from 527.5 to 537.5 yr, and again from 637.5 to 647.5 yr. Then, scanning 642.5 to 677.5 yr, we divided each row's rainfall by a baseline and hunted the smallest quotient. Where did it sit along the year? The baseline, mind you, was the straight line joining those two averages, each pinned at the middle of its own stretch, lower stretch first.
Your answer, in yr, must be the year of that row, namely 675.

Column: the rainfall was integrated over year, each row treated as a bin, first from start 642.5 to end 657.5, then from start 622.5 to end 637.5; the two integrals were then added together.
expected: 1994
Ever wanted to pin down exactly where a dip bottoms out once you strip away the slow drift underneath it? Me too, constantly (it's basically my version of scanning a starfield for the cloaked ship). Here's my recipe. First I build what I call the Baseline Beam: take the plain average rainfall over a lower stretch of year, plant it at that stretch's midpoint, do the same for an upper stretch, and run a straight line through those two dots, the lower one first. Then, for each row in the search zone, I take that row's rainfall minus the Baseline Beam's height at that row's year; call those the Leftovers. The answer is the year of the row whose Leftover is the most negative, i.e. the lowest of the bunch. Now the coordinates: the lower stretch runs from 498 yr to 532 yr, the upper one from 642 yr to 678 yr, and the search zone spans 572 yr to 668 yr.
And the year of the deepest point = 595 yr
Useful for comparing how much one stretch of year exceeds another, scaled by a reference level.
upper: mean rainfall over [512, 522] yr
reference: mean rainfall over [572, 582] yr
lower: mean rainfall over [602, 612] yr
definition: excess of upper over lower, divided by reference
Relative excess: 0.00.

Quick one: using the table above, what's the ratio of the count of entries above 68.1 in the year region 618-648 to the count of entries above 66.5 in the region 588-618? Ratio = 1.5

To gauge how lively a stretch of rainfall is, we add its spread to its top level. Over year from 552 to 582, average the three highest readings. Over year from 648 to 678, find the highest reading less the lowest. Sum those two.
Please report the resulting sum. 72.6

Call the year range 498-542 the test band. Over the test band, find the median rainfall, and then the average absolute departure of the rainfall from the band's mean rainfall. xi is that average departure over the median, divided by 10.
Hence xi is 0.0021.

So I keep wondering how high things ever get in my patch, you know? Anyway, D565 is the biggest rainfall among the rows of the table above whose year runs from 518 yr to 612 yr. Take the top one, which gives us 71.79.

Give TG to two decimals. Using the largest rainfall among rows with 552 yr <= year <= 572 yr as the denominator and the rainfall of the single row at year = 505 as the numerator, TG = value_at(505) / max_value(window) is 0.94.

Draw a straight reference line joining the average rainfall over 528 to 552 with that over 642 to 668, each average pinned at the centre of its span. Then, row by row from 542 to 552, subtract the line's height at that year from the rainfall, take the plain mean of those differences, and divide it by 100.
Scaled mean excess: 0.003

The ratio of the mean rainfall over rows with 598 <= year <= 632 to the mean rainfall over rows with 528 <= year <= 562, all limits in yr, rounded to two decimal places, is 0.98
